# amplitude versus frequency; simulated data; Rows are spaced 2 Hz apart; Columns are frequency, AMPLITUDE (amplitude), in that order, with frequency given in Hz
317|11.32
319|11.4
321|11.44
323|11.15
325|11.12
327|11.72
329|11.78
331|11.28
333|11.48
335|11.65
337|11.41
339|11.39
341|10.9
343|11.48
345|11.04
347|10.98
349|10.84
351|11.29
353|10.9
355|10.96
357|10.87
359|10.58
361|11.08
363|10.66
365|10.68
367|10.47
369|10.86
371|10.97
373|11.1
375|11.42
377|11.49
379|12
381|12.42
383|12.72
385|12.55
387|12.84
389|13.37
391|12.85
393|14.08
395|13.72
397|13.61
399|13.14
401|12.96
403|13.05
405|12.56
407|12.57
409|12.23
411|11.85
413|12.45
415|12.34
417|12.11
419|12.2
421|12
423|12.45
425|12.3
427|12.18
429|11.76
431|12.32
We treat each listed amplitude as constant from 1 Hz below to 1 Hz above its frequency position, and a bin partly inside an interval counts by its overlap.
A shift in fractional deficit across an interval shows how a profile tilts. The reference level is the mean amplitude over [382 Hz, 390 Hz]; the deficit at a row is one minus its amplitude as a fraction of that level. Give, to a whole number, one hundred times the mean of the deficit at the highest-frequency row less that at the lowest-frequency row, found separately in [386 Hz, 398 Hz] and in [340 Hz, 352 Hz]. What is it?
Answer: -5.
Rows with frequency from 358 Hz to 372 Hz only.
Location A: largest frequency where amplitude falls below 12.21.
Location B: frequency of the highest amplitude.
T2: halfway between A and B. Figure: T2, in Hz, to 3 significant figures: 366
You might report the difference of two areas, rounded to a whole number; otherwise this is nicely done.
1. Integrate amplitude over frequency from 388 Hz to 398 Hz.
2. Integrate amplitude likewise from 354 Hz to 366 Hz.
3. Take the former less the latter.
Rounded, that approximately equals 6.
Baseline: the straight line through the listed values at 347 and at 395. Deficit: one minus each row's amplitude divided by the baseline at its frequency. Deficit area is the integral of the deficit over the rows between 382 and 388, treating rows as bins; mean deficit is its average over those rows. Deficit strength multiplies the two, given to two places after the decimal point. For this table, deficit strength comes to 0.01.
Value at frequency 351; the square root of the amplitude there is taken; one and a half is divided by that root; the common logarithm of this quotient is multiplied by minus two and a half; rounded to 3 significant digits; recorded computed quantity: 0.876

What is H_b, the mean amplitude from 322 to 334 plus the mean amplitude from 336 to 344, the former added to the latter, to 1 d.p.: 22.7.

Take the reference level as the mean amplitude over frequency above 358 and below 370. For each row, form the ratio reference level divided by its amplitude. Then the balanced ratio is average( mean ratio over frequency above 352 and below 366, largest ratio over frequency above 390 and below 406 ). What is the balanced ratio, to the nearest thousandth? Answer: 0.922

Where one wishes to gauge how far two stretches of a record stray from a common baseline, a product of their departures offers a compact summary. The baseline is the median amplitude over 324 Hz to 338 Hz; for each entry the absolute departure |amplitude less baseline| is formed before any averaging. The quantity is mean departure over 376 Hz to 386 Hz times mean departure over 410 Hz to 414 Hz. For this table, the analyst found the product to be 0.51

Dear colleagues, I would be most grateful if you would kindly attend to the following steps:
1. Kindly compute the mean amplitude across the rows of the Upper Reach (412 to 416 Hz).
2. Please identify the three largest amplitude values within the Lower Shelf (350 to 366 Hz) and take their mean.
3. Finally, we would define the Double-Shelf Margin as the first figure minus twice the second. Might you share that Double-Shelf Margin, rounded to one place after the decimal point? -9.8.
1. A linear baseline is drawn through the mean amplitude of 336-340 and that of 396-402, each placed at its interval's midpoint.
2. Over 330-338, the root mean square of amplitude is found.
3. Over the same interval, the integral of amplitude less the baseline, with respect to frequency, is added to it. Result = 12.9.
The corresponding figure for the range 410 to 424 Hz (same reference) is -9.9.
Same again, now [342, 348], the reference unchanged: 8.5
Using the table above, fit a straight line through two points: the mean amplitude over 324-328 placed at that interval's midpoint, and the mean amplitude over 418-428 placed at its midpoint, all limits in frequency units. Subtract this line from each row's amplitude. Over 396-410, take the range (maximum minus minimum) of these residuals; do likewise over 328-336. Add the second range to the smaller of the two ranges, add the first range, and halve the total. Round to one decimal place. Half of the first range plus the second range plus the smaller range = 1.3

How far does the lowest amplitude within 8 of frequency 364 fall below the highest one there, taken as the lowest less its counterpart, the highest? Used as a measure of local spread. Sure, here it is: -0.61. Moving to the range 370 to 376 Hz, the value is -0.45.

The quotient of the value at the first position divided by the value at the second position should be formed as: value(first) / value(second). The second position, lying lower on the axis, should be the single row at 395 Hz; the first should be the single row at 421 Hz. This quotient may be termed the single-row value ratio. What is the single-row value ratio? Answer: 0.87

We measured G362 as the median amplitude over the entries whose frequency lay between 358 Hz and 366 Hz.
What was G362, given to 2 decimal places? 10.67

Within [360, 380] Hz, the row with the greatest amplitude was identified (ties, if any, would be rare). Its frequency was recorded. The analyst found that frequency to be 379 Hz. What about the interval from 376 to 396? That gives 393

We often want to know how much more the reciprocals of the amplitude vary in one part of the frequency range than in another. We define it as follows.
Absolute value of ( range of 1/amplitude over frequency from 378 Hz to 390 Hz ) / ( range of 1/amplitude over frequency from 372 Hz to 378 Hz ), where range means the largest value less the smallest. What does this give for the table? 2.8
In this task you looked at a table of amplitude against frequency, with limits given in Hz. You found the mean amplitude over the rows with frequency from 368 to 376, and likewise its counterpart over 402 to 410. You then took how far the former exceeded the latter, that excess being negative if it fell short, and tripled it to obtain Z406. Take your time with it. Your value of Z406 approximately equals -5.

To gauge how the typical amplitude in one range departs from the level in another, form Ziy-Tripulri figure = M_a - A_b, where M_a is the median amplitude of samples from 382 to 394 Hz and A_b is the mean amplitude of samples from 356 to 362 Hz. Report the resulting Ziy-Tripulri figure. 2.0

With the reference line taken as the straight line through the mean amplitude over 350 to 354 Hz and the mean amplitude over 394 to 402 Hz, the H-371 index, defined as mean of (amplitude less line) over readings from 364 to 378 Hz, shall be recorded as -1.0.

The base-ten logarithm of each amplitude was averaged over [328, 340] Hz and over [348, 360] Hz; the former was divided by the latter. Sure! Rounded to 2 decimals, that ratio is 1.02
